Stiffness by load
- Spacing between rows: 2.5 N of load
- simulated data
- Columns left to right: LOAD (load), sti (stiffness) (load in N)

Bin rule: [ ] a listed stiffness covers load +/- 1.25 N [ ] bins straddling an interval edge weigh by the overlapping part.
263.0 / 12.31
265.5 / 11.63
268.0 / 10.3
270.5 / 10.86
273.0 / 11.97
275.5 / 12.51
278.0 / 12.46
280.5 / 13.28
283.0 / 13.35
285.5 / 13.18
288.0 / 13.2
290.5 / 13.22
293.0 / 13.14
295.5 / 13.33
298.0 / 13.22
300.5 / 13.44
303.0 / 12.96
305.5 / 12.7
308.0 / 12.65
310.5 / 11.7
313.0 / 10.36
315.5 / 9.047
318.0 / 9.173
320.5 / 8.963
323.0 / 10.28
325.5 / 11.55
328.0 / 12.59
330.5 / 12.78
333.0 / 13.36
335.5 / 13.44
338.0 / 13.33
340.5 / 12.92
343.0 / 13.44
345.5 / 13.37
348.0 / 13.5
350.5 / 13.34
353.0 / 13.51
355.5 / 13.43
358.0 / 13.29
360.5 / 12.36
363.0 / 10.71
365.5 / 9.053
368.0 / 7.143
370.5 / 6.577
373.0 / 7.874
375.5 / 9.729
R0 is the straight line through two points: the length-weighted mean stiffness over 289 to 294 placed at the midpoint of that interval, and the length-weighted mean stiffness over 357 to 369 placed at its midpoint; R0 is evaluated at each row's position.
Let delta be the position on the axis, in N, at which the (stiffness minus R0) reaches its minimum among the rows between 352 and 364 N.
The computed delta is 363.0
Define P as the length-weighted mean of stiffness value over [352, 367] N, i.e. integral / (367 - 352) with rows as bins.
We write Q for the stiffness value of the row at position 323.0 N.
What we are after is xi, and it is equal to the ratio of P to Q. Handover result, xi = 1.16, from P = 12.0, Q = 10.28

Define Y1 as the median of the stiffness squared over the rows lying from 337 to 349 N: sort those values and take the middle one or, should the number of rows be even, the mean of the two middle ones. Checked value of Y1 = 179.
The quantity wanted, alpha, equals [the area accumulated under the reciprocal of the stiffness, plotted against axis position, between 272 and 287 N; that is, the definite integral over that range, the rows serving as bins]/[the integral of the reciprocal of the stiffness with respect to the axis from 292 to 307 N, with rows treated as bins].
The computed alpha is 1.03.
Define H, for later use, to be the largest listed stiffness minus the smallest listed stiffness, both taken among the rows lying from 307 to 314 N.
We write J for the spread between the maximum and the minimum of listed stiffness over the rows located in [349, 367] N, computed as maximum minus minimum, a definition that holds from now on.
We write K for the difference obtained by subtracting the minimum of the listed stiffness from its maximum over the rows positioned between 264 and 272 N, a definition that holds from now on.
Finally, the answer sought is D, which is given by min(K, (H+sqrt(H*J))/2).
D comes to 1.33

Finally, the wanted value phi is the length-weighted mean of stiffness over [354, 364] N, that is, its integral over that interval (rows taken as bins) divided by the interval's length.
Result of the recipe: 12.5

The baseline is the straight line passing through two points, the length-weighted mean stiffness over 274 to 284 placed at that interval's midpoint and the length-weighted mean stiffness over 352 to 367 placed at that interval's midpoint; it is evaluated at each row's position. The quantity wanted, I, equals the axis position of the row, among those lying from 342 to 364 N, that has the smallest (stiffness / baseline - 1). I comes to 363.0 N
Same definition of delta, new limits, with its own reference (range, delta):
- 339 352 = 340.5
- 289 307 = 290.5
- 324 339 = 325.5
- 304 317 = 315.5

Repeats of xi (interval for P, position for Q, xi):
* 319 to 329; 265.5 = 0.93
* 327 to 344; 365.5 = 1.45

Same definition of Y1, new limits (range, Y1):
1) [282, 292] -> 175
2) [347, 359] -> 180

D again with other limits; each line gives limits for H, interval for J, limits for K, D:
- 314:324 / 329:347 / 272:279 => 0.54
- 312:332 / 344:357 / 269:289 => 2.31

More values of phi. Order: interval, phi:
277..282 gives 12.9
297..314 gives 12.5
